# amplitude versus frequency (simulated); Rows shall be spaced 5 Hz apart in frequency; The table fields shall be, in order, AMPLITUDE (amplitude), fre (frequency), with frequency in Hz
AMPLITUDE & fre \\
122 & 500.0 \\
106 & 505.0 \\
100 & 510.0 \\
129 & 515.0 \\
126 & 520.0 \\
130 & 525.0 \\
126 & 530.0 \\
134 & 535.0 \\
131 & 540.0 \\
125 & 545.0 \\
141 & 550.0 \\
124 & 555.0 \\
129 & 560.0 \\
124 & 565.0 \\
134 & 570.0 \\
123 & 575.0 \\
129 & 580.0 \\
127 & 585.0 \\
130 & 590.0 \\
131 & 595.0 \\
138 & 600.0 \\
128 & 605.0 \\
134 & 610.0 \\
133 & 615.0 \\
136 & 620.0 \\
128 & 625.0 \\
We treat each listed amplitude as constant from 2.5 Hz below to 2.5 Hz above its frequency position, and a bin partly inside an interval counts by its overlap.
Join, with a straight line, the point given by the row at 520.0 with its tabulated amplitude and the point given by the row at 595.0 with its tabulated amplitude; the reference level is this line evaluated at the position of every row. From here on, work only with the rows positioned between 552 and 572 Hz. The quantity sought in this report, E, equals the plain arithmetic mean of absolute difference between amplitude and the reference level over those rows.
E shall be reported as 3.58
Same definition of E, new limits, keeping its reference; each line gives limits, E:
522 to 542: 3.75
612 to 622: 2.00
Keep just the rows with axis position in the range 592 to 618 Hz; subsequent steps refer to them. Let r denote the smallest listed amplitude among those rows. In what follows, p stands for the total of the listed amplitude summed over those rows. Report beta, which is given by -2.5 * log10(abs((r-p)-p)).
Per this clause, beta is -7.70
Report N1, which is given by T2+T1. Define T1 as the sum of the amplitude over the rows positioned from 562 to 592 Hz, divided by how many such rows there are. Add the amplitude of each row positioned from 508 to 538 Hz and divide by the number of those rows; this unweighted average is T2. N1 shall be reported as 252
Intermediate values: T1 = 128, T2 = 124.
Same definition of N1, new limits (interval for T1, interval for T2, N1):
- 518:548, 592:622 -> 262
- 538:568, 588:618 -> 261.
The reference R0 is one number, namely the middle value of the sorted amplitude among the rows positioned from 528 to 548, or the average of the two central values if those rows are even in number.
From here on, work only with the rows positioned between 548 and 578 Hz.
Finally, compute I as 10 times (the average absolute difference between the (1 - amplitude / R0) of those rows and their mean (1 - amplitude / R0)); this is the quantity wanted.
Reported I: 0.43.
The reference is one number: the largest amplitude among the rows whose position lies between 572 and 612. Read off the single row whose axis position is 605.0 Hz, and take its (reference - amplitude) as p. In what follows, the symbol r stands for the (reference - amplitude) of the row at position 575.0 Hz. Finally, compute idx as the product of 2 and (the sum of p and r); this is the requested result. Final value 50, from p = 10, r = 15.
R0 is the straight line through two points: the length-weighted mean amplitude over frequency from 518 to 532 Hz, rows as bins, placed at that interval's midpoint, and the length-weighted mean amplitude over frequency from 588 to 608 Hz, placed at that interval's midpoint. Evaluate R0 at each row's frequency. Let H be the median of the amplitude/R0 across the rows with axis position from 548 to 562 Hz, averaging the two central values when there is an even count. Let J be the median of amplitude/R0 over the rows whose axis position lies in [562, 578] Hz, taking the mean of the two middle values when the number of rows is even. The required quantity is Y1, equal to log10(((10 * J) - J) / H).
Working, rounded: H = 0.996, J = 0.955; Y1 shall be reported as 0.936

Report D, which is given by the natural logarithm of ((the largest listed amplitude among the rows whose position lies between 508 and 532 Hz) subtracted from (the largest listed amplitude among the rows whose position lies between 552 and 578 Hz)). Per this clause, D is 1.39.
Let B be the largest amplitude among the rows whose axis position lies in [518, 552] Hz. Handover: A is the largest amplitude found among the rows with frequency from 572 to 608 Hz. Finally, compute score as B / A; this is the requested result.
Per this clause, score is 1.02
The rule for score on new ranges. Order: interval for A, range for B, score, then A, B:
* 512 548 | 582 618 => 1.03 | 134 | 138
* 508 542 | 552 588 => 1.00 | 134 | 134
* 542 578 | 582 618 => 0.98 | 141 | 138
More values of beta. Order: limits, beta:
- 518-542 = -7.67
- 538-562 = -7.68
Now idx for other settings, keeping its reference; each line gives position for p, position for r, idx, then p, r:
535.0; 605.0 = 28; 4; 10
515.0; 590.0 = 34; 9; 8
